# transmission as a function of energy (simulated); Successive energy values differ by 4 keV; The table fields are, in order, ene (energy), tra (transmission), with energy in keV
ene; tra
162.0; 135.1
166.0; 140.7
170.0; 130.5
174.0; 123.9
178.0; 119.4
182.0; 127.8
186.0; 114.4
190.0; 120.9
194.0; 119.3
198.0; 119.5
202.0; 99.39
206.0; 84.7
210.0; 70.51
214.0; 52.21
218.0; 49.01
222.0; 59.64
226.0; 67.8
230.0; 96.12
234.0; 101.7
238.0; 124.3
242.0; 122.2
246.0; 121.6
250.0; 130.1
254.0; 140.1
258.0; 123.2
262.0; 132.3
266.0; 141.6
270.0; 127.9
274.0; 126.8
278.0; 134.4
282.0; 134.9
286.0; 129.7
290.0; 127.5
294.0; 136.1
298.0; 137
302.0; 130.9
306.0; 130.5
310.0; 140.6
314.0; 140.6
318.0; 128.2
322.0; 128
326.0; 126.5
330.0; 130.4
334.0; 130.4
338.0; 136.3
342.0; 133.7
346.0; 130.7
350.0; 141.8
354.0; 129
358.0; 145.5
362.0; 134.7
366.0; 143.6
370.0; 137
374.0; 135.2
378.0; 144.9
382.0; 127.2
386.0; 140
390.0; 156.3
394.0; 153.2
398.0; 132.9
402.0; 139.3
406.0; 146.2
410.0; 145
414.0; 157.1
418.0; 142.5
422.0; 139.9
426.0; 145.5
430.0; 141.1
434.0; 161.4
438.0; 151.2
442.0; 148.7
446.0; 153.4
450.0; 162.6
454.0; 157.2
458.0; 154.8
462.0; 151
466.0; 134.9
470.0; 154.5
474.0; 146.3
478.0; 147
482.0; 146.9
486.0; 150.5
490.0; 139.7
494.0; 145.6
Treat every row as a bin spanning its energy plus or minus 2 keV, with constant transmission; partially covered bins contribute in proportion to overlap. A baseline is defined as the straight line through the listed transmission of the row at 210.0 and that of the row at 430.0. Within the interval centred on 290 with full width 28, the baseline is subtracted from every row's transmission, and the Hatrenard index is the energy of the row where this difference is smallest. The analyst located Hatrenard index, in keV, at 302.0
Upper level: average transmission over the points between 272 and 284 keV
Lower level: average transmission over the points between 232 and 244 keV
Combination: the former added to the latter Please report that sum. 248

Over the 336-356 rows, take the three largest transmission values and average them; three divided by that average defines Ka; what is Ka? 0.0219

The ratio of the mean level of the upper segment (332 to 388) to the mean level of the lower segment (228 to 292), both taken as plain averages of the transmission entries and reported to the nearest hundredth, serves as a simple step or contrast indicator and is 1.08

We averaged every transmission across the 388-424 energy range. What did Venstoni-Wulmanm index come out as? 146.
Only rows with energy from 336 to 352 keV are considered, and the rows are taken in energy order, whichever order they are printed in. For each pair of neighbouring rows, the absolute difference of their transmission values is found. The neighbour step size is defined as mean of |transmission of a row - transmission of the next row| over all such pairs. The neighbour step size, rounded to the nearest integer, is 6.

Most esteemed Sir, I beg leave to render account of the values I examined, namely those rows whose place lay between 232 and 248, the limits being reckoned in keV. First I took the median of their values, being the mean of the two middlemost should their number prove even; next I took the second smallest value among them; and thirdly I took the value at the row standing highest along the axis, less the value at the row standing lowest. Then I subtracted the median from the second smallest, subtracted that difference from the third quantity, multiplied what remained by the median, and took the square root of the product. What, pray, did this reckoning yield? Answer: 50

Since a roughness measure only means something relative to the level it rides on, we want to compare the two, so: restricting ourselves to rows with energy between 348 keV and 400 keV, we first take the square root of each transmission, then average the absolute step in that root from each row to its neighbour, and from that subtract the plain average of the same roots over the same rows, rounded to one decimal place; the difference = -11.3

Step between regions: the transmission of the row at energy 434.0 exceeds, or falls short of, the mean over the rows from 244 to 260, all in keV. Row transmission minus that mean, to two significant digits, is 33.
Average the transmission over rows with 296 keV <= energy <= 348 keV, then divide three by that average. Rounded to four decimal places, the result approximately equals 0.0226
